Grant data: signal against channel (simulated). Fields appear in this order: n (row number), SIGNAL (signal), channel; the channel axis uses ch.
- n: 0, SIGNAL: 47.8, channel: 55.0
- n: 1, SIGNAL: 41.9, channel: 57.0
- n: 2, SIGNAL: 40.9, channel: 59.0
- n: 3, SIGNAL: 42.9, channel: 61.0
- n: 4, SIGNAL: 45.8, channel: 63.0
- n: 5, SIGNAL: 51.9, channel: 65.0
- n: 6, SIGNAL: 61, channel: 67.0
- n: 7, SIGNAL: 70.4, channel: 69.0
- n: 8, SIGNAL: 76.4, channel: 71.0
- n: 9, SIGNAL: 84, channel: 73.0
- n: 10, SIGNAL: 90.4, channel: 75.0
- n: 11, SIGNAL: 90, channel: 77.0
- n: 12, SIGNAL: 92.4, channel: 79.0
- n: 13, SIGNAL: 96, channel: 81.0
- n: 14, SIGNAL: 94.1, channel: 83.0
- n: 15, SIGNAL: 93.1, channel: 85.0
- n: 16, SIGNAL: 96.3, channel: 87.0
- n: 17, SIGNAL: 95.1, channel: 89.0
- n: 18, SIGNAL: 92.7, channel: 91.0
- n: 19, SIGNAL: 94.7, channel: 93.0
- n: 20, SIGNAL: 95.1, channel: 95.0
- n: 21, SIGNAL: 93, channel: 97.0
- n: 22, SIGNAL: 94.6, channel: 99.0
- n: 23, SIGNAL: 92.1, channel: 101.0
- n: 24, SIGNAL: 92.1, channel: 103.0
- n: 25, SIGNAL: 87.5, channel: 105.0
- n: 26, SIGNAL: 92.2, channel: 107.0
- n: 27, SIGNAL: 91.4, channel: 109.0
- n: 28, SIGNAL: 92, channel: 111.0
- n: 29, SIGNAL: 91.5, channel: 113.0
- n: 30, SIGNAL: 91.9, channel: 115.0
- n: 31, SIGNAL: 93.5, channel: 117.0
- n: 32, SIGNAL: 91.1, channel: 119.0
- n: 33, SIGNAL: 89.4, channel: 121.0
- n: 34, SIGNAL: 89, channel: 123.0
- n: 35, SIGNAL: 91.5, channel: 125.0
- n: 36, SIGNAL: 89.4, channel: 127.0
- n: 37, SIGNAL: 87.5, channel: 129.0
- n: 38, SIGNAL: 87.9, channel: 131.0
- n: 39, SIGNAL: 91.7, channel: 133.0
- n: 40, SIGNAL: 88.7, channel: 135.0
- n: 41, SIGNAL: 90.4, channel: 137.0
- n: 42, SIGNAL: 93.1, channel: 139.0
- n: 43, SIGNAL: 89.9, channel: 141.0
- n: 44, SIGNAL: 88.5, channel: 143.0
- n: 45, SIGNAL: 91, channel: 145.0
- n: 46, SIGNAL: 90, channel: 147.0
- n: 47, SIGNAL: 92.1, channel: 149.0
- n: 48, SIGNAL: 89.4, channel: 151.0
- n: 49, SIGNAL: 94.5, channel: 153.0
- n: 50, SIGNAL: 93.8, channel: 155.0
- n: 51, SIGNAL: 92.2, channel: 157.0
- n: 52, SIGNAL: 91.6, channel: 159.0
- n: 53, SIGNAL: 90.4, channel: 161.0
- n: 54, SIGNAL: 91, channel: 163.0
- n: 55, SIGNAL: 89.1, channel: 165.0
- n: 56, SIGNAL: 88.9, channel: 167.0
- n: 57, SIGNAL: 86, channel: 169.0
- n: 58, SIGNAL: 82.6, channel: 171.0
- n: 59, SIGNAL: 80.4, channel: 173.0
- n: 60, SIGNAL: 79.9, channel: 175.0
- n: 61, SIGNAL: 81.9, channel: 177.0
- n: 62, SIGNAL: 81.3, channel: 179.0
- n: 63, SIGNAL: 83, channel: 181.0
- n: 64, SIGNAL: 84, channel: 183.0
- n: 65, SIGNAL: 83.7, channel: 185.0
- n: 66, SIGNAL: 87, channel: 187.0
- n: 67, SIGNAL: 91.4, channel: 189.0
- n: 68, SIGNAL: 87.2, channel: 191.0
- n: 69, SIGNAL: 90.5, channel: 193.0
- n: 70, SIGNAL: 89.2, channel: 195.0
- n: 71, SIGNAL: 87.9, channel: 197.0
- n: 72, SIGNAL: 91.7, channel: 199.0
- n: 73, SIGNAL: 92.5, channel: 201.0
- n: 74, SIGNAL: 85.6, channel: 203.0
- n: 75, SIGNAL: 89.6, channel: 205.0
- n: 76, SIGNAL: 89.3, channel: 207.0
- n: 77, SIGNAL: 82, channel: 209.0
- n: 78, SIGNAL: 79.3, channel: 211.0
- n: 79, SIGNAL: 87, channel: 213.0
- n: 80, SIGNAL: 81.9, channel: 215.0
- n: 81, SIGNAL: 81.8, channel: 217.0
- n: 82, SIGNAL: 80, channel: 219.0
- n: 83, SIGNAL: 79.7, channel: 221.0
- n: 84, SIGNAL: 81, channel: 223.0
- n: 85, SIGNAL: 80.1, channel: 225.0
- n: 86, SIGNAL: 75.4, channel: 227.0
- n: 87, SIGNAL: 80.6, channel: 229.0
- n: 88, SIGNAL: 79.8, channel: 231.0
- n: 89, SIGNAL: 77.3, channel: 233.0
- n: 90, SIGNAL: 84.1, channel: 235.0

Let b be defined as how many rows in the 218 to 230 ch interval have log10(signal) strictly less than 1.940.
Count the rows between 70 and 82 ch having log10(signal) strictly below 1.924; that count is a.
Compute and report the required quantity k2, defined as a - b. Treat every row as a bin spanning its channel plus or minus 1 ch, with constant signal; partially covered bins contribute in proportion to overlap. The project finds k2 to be -5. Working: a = 1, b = 6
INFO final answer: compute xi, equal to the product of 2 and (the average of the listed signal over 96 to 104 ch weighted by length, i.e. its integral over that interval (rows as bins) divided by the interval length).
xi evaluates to 186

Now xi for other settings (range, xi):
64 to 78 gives 150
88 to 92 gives 188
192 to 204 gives 179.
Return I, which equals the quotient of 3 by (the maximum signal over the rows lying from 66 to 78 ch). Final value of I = 0.0332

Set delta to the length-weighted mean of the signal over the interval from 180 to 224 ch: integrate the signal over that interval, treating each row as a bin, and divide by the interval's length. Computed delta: 86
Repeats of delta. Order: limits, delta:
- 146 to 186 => 87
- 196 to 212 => 87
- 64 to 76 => 72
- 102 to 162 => 91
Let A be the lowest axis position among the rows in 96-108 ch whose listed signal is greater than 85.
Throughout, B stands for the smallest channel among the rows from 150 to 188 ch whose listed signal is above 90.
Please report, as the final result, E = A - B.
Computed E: -56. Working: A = 97.0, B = 153.0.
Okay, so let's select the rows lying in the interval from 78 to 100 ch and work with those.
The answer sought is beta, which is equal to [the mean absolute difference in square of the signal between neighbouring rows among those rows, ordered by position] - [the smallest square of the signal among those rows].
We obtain -8172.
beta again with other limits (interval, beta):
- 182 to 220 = -5725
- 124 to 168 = -7307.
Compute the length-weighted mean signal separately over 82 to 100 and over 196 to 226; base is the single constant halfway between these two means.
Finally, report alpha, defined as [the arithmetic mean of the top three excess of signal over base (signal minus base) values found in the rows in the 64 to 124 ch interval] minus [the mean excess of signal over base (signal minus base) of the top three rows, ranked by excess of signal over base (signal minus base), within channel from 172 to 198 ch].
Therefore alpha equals 5.4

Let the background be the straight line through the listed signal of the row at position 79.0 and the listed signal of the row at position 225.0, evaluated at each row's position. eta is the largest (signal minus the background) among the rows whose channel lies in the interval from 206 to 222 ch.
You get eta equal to 7.7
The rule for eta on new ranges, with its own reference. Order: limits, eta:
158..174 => 5.9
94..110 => 4.0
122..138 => 3.8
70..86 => 3.8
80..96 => 4.6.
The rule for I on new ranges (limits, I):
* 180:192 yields 0.0328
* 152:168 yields 0.0317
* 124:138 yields 0.0327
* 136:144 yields 0.0322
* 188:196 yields 0.0328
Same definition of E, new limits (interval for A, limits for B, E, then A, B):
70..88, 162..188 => -88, 75.0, 163.0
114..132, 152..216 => -38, 115.0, 153.0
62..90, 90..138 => -16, 75.0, 91.0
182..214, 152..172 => 34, 187.0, 153.0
